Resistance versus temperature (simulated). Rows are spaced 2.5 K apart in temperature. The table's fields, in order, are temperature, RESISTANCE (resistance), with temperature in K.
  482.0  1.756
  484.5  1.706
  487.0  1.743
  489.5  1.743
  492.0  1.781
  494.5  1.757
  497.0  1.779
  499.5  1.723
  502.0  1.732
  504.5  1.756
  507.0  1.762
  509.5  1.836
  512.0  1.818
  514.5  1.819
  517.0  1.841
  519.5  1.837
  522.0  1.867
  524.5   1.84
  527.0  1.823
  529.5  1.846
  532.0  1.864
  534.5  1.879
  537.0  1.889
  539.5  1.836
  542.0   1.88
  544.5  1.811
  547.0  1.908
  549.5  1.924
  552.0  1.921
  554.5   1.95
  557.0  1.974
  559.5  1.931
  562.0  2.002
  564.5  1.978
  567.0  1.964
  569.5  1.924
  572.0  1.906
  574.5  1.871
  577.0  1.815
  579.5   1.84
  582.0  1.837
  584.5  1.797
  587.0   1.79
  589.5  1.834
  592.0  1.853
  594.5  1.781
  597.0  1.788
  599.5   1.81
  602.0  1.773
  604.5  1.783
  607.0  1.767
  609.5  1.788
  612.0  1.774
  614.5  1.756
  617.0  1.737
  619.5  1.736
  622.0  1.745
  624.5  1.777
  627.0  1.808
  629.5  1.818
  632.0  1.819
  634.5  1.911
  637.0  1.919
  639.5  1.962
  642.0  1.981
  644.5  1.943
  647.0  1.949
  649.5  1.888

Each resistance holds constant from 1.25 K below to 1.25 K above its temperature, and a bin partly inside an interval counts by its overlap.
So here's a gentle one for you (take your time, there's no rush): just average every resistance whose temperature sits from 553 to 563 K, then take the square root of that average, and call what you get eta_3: 1.40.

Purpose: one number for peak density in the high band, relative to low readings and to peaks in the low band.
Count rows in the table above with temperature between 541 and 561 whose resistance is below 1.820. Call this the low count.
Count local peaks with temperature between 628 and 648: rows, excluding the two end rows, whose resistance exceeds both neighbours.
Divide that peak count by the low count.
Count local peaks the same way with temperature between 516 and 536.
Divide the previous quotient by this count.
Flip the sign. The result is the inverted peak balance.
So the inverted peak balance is -1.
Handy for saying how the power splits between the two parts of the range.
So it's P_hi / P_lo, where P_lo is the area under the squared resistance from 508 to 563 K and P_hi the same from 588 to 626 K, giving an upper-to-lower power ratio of 0.6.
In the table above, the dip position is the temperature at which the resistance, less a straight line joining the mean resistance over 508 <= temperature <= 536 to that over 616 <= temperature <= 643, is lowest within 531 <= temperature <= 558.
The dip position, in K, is 544.5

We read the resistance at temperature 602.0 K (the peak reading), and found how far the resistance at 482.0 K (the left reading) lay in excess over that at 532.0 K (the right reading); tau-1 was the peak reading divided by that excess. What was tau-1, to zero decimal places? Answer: -16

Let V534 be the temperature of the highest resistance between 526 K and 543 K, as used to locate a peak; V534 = 537.0 K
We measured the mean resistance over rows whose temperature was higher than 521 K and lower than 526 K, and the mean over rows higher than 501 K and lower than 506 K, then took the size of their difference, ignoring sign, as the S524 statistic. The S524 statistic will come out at 0.11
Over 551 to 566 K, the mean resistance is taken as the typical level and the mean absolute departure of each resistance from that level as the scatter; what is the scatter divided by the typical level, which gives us 0.013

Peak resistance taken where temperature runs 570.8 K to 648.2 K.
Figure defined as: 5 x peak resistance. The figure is 9.9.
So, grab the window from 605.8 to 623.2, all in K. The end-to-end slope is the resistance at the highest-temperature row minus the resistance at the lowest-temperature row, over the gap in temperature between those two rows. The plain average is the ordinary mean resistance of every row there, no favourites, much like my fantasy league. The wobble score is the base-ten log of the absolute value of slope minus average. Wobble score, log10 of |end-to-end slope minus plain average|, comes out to 0.245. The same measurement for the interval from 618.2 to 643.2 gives 0.264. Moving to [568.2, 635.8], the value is 0.257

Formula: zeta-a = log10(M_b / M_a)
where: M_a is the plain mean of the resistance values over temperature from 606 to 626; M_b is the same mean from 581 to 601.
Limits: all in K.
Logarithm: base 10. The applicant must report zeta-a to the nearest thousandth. 0.012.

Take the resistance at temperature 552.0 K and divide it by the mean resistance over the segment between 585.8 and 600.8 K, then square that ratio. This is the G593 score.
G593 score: 1.13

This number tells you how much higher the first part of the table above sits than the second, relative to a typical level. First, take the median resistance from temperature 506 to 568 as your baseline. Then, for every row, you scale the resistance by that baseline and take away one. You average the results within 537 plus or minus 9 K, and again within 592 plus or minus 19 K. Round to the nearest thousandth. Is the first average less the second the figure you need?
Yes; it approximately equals 0.026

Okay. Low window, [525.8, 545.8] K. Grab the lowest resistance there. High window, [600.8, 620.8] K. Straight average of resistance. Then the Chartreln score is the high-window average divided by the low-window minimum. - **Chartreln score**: 0.97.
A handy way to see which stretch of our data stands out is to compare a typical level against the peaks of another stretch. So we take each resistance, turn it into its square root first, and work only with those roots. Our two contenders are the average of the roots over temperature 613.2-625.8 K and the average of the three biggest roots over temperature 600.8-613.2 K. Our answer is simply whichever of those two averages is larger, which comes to 1.33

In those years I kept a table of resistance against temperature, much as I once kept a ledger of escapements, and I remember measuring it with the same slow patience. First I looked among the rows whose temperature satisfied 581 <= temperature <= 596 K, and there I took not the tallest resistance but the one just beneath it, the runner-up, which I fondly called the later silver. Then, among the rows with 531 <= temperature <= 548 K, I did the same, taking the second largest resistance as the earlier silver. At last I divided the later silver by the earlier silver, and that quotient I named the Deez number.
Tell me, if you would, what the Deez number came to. 0.97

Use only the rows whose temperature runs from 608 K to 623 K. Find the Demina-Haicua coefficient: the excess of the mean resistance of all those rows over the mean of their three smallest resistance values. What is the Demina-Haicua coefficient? 0.017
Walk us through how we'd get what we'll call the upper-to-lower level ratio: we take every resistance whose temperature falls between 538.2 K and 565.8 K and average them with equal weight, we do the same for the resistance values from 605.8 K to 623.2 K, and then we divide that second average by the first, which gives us 0.92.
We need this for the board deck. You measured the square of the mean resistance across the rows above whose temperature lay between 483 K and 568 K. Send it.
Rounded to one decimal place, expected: 3.4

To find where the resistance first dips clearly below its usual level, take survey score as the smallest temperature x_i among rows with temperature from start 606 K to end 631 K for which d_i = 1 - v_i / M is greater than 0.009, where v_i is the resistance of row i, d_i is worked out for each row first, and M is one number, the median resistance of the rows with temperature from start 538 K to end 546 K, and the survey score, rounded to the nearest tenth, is 607.0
